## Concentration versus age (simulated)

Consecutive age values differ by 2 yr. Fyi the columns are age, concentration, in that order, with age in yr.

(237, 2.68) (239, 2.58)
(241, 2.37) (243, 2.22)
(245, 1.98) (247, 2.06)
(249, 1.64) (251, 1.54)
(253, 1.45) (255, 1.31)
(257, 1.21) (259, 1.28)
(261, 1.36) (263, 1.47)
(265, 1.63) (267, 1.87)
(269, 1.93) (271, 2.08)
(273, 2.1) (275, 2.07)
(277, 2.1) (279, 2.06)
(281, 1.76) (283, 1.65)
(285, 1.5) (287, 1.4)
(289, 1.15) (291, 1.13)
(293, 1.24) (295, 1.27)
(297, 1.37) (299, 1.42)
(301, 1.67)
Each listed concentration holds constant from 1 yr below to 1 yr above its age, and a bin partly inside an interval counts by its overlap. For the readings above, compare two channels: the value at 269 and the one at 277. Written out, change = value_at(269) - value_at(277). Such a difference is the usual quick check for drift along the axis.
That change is -0.17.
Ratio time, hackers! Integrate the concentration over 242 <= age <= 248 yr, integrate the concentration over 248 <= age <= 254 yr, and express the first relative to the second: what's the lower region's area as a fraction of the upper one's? 1.4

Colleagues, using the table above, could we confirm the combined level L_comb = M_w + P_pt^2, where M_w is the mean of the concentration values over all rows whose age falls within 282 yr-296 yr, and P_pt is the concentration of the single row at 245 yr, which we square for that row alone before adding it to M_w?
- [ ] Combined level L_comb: 5.3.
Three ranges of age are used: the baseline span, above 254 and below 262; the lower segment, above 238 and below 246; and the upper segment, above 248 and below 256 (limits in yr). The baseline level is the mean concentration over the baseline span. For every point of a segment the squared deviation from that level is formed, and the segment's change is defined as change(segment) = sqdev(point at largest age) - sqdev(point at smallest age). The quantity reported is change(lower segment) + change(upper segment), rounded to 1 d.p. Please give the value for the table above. -1.3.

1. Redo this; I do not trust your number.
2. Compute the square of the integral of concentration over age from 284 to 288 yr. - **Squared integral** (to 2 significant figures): 34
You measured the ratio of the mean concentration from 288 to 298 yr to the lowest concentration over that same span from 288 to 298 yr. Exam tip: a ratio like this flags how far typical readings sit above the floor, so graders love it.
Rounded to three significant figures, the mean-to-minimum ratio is 1.09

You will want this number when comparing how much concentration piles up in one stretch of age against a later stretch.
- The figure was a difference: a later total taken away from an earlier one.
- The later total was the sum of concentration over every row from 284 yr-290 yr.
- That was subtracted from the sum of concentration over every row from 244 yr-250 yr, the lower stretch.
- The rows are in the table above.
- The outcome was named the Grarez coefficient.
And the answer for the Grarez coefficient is 1.6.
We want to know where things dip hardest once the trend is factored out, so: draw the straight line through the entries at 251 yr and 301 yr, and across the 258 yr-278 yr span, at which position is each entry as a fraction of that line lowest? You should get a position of 259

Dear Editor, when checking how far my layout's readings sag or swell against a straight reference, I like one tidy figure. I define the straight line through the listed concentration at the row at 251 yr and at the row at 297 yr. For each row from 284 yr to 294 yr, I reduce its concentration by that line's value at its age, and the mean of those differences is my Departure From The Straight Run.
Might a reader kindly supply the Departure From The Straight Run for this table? -0.1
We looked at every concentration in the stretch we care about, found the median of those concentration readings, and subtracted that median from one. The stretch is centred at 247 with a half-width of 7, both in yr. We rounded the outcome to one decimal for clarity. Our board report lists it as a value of -1.0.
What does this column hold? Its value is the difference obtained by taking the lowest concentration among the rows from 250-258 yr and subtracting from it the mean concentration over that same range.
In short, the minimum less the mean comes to -0.17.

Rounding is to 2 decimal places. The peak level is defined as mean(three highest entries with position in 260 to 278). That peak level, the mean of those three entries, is 2.09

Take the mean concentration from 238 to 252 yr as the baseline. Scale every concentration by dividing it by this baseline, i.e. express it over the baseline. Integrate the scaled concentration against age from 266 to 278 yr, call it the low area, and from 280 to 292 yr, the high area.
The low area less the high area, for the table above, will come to 3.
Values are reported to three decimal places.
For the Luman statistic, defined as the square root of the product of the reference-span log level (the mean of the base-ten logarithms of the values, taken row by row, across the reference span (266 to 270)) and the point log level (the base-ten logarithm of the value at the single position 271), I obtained 0.298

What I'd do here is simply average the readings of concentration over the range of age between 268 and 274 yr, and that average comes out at 2.0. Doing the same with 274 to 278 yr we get 2.1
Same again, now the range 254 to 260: 1.3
